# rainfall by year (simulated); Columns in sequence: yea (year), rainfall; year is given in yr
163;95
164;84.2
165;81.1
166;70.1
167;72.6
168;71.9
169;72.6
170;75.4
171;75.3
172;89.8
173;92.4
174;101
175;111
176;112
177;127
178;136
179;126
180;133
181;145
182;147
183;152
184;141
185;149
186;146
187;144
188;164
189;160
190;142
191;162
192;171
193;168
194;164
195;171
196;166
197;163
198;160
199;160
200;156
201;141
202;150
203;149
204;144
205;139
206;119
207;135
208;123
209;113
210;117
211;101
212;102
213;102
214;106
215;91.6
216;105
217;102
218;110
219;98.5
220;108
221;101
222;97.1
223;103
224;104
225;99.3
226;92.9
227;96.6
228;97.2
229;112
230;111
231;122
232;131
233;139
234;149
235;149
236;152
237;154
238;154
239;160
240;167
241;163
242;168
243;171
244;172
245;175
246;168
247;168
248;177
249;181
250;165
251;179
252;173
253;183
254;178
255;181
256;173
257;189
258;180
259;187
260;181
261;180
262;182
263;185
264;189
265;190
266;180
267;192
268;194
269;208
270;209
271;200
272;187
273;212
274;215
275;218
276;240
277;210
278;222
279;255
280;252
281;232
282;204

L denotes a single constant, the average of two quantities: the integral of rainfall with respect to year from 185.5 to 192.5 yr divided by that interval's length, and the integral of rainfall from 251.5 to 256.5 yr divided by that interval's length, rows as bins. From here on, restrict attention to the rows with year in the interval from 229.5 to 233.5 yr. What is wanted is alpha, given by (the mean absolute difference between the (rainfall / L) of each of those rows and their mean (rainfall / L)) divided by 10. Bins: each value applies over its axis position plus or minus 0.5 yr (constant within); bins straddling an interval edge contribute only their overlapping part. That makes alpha 0.0056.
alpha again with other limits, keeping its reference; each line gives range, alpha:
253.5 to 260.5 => 0.0023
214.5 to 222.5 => 0.0028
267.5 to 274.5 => 0.0051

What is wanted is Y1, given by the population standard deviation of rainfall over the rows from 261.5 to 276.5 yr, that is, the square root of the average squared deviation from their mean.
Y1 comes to 16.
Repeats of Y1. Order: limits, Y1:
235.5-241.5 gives 5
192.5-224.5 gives 26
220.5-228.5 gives 3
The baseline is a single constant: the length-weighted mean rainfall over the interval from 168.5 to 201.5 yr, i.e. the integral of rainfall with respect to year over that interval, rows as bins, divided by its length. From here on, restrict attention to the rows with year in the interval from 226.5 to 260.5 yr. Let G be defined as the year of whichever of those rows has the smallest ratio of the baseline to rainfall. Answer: 257 yr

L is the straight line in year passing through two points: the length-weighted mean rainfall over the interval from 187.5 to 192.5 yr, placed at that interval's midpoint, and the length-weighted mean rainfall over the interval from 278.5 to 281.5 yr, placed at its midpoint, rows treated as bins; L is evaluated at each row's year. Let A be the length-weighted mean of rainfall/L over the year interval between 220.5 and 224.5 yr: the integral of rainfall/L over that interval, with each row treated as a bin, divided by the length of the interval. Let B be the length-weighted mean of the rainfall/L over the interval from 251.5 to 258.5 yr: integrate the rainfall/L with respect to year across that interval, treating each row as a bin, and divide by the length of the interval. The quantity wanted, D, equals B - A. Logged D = 0.28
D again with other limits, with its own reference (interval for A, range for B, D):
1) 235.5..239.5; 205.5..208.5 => -0.04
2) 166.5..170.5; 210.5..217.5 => 0.03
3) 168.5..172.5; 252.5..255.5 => 0.26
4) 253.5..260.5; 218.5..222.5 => -0.27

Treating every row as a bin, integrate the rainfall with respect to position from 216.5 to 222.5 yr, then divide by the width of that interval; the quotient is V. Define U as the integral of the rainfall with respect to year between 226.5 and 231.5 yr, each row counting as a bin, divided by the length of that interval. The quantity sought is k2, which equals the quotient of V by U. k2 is 1.0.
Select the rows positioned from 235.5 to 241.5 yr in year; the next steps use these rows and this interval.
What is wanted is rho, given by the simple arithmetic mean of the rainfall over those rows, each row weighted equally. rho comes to 158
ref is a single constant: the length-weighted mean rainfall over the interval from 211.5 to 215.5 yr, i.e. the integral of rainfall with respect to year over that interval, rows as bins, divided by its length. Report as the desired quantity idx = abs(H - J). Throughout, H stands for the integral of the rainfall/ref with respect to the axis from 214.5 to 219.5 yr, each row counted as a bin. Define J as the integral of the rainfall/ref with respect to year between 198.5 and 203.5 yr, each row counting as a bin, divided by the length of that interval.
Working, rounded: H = 5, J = 1.5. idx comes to 4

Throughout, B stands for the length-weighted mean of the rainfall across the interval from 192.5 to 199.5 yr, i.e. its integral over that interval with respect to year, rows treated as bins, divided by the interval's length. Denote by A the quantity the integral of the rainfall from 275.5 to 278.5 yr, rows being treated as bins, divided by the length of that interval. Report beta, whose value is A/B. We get 1.4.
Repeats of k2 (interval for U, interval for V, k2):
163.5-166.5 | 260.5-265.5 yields 2.4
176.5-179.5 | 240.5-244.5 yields 1.3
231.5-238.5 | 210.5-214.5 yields 0.7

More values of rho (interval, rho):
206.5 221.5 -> 108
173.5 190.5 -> 137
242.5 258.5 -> 176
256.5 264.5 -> 184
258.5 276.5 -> 197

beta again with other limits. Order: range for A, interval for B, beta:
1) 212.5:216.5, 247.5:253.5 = 0.6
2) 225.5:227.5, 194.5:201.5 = 0.6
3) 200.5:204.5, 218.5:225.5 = 1.4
